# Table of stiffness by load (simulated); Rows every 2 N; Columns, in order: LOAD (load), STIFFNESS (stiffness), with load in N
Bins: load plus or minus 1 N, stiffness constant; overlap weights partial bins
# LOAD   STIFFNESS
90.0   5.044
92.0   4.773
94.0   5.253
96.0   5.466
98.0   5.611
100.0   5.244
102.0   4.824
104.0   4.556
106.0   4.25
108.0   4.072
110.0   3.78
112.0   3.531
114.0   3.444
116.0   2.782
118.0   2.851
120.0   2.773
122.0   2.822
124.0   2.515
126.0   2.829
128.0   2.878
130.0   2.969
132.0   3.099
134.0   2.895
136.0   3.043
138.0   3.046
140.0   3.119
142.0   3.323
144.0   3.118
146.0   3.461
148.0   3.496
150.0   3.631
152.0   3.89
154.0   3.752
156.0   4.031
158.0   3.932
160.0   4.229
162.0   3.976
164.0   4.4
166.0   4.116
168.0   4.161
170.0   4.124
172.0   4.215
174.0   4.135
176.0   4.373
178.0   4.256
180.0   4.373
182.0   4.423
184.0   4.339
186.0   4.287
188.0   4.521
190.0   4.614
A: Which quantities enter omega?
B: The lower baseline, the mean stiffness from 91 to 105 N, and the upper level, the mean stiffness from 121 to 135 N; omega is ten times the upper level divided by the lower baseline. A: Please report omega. 5.6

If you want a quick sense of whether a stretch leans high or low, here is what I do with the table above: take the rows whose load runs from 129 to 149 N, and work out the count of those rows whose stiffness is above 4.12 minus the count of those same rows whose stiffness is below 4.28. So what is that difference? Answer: -10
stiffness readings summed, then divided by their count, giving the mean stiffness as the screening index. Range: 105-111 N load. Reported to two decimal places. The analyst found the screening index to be 4.03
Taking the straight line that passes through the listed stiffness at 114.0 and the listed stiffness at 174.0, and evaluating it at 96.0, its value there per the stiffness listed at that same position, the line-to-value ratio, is 0.59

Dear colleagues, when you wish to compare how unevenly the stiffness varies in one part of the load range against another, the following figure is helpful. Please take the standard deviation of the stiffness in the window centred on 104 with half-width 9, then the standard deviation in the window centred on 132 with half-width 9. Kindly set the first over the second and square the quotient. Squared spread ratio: 16.0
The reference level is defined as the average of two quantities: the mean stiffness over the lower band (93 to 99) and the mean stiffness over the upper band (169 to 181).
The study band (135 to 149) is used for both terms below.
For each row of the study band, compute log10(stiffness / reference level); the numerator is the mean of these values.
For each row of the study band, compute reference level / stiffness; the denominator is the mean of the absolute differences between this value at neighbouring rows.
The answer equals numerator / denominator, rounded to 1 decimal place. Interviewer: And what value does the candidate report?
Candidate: -2.7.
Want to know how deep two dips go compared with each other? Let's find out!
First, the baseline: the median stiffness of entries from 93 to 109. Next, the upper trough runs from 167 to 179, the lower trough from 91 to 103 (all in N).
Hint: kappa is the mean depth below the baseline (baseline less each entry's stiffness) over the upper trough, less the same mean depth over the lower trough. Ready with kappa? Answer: 1.0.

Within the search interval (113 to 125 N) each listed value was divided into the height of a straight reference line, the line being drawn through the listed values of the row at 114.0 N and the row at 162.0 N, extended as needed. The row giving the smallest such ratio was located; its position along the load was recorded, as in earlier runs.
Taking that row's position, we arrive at 114.0 N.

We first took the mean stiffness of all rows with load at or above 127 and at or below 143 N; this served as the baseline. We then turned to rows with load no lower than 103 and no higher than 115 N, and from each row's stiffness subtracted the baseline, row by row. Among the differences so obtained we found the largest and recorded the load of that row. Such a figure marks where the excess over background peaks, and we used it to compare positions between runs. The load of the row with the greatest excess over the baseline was 104.0 N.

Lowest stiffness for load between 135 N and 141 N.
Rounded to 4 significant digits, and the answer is 3.043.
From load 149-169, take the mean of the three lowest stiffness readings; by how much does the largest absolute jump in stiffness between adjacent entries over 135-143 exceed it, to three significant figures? -3.55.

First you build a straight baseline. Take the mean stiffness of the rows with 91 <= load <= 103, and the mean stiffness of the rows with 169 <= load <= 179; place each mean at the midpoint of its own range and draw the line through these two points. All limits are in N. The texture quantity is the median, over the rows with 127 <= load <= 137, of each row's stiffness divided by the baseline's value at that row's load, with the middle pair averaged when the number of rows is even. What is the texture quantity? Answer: 0.62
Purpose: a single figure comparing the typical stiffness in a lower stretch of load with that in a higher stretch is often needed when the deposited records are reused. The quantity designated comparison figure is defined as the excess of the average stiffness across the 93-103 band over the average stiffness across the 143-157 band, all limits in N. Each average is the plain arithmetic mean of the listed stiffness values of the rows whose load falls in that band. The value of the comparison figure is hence 1.7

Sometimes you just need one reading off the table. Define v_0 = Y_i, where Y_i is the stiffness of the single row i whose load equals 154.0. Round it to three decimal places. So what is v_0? 3.752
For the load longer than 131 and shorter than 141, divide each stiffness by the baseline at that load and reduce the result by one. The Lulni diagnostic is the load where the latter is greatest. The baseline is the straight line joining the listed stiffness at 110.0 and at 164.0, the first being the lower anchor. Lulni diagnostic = 132.0 N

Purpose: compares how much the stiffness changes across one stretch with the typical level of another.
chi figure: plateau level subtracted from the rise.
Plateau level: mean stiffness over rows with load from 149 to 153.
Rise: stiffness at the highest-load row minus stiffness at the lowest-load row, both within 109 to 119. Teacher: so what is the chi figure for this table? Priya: -4.7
